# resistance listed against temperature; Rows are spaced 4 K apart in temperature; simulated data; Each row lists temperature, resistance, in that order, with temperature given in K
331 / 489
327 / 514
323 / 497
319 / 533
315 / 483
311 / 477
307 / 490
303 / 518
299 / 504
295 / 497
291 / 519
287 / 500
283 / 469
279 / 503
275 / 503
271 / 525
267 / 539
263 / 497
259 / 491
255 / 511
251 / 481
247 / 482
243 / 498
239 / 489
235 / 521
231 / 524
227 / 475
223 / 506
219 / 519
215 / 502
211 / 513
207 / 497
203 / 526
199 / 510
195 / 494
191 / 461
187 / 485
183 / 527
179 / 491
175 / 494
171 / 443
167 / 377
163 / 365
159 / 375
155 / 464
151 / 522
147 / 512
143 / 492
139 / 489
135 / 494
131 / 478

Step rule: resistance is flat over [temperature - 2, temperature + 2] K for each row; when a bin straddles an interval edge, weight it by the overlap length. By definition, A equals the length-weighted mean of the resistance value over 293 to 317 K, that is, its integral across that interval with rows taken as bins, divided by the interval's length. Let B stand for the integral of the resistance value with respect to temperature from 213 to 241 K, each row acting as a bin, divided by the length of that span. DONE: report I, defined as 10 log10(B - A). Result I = 10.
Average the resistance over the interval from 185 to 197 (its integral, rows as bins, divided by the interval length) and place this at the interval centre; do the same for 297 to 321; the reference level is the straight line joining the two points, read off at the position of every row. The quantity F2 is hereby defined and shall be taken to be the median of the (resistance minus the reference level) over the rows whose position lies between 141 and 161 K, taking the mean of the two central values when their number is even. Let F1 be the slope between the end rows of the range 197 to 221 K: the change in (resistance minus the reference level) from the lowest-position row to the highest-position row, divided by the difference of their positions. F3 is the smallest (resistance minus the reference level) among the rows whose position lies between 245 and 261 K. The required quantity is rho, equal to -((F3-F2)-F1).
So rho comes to 30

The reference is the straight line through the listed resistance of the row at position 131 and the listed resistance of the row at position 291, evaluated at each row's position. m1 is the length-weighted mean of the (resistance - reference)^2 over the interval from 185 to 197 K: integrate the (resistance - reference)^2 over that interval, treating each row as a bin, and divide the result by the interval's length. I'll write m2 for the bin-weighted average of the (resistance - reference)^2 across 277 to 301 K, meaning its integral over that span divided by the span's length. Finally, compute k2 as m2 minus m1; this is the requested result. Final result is 234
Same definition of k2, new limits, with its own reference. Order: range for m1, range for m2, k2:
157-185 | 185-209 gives -5681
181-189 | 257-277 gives -351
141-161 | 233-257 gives -2671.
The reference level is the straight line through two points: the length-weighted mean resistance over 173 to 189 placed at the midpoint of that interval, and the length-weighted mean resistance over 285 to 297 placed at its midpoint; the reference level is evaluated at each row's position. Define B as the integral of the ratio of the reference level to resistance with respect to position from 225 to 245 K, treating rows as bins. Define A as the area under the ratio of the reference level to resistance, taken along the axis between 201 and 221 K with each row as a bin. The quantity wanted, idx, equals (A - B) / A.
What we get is -0.02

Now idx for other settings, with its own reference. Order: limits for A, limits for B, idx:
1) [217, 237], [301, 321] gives -0.03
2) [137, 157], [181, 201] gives -0.01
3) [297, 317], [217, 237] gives 0.04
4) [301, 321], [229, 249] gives 0.01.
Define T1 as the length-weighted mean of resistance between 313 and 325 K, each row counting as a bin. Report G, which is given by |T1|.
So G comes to 504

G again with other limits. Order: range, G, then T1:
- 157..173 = 390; 390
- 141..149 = 502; 502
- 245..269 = 500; 500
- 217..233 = 506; 506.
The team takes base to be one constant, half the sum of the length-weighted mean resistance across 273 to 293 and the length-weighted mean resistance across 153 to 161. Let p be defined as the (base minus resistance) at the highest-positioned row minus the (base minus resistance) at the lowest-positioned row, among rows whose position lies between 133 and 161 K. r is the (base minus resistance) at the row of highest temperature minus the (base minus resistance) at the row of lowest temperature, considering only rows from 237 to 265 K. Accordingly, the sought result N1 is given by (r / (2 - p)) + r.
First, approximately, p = 119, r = -8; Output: -8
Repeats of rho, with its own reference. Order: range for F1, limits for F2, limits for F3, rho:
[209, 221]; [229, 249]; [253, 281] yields 10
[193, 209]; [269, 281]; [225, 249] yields 20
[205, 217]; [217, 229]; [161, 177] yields 131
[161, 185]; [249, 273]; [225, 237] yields 31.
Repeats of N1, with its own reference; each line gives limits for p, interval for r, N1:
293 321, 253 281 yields 8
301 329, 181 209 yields 15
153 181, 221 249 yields 25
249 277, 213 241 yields 14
